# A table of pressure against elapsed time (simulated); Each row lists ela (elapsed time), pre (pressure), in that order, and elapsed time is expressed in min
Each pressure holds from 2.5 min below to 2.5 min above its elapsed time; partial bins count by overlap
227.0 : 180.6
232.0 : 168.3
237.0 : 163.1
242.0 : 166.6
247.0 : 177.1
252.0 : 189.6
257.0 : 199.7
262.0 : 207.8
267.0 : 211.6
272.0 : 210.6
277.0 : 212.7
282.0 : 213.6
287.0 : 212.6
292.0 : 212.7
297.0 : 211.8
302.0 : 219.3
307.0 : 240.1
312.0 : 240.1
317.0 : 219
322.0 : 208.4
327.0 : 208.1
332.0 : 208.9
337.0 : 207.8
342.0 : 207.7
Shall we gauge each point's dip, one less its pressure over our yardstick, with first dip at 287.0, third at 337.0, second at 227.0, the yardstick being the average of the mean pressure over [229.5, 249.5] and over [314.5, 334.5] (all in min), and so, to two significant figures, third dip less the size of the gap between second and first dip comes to -0.26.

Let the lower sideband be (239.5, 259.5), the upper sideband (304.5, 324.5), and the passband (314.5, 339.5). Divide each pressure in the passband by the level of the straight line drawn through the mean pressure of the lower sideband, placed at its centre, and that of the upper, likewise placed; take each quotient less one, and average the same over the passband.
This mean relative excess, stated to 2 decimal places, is -0.10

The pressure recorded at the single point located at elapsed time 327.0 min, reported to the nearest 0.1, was 208.1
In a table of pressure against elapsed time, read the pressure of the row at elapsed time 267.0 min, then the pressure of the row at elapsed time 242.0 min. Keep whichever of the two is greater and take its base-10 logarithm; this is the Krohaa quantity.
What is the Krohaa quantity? 2.33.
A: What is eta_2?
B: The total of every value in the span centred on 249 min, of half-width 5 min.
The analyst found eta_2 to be 367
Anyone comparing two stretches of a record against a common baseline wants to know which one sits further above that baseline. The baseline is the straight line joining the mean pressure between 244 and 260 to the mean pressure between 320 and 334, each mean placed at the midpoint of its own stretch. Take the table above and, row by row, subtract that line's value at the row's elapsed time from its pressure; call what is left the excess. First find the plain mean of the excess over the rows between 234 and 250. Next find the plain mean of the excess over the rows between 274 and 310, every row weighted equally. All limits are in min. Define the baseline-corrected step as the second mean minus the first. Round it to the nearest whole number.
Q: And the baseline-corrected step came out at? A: 35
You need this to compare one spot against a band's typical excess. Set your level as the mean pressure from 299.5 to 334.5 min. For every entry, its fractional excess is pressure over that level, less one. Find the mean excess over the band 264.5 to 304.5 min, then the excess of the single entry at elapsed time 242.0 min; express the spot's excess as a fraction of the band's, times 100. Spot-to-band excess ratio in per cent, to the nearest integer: 725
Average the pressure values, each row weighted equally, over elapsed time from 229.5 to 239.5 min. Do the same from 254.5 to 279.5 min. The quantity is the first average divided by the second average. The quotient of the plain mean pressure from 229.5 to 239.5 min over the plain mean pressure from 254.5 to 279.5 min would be 0.79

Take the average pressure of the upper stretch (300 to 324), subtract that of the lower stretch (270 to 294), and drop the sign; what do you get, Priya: 13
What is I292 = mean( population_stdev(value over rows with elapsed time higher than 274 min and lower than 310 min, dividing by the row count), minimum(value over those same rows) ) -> 110.7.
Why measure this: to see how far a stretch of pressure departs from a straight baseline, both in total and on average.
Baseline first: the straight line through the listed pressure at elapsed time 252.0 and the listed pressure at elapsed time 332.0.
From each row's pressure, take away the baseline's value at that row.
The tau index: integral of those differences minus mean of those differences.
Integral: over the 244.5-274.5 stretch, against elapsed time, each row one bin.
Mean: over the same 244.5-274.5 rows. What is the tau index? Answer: 232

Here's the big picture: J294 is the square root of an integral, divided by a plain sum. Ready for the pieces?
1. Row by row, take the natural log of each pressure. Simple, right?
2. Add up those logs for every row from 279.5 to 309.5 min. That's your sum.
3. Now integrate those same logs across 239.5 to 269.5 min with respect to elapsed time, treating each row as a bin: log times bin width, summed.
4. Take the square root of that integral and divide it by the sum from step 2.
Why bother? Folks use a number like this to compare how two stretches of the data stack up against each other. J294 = 0.3886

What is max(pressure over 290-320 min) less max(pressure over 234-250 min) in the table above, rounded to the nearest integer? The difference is 63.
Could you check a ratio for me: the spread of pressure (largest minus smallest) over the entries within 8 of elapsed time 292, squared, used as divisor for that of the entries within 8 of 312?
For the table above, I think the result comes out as 26.0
